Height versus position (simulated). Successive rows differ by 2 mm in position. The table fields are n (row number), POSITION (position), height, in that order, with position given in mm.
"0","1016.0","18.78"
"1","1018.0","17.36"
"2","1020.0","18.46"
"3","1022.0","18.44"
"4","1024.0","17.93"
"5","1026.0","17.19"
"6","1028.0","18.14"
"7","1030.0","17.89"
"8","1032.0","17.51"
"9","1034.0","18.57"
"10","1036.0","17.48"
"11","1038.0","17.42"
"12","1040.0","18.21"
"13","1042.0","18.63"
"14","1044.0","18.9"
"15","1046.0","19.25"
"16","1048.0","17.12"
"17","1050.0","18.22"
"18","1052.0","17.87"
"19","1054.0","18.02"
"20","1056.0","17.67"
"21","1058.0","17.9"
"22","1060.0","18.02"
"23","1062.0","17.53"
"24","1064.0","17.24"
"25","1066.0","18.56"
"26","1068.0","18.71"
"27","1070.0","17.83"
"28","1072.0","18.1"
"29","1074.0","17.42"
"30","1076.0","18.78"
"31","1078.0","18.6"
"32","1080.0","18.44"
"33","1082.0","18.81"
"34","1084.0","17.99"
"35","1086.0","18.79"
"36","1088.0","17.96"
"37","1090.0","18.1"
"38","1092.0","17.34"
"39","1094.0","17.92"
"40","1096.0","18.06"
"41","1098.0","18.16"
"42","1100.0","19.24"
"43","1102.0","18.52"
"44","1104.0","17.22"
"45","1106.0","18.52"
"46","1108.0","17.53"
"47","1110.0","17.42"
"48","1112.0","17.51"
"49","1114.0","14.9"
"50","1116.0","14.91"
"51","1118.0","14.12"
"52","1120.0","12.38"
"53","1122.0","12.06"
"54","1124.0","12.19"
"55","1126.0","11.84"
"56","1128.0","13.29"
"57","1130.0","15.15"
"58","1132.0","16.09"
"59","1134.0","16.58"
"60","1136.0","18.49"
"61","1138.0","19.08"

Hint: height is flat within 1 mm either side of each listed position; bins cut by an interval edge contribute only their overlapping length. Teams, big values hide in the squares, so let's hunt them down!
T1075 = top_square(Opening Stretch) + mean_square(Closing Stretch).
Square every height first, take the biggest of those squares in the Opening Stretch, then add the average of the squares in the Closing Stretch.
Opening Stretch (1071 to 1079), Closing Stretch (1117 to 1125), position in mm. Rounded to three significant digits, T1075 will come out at 514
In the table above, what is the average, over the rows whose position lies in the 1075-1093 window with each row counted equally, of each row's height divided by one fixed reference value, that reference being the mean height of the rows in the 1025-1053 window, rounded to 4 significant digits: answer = 1.016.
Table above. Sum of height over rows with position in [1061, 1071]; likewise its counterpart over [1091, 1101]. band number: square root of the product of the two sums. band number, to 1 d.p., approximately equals 90.3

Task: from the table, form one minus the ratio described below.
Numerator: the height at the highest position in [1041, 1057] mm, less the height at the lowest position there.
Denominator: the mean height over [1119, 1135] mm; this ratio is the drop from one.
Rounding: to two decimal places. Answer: 1.07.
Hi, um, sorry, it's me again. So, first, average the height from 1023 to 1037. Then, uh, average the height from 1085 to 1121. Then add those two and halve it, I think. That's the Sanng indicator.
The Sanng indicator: 17.5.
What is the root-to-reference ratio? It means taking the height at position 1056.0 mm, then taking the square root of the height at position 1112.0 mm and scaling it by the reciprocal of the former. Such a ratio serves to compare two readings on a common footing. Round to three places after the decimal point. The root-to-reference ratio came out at 0.237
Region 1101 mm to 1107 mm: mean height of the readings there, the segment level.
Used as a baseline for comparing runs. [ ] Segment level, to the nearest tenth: 18.1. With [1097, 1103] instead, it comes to 18.6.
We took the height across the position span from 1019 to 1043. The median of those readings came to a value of 18.0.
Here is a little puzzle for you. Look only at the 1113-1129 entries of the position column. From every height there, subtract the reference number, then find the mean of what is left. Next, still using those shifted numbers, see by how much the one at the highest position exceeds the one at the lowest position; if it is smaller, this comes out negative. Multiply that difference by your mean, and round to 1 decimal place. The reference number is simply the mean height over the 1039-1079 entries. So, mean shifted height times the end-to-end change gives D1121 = 7.9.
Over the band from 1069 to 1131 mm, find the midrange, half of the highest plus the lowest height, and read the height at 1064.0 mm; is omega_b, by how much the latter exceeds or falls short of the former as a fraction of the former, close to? 0.11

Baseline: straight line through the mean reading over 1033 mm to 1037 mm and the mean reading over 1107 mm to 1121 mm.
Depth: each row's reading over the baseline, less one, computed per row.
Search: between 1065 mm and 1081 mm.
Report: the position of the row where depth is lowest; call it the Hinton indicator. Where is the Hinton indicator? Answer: 1074.0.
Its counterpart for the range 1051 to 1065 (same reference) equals 1064.0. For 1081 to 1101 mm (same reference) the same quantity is 1092.0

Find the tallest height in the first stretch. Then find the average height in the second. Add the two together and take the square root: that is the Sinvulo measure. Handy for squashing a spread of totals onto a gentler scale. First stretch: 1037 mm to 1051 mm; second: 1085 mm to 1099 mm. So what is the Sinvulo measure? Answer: 6.11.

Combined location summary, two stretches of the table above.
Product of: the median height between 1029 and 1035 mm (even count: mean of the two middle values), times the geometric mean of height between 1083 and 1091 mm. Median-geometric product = 326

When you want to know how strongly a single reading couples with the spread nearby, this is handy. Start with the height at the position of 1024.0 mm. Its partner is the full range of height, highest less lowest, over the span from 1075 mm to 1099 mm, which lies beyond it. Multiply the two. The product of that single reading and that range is 26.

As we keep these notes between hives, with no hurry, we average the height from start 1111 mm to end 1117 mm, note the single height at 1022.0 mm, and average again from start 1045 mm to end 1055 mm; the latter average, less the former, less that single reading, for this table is -16.1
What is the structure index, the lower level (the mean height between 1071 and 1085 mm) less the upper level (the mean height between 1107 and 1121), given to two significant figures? 2.8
